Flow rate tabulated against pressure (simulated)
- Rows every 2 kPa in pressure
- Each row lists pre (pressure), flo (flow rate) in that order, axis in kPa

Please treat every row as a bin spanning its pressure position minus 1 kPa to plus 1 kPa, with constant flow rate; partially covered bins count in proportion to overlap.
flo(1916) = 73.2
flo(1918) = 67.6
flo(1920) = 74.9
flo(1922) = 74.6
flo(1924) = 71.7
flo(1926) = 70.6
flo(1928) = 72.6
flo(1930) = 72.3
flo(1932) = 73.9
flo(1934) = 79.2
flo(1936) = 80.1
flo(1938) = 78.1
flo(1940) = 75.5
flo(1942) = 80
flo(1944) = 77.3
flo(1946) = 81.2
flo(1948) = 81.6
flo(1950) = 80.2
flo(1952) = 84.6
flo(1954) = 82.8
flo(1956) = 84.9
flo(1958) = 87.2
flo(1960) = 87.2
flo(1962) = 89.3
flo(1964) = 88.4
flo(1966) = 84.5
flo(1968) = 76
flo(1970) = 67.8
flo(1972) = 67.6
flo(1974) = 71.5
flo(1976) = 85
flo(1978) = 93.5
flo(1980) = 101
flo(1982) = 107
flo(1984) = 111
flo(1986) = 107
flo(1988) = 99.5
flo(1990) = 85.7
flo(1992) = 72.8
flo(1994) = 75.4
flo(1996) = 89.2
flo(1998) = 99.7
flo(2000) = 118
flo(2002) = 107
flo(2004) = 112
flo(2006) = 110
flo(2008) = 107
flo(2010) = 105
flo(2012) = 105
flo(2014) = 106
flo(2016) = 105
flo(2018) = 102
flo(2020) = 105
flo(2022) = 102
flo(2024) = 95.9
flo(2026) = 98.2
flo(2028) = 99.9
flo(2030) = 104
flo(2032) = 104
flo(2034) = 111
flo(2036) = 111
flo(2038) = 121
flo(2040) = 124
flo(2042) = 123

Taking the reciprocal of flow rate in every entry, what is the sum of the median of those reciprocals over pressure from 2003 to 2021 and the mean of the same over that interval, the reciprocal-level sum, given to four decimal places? 0.0189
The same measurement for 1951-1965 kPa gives 0.0231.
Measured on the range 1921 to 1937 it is 0.0271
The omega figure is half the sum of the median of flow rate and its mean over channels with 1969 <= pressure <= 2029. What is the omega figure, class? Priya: 99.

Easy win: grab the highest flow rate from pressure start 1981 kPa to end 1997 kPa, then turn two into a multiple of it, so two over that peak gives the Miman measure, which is 0.0180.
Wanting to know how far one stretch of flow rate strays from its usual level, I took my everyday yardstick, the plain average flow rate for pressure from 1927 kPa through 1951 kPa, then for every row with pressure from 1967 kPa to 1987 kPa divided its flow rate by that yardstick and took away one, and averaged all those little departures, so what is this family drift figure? 0.14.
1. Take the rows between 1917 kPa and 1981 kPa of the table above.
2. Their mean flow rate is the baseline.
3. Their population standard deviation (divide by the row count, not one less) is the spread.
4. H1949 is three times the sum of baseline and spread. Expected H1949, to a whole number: 262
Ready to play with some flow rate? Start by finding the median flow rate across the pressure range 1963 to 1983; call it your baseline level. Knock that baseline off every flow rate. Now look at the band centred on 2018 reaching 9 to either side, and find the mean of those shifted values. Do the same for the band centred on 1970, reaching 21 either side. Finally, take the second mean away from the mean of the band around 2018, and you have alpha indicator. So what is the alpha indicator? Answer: 15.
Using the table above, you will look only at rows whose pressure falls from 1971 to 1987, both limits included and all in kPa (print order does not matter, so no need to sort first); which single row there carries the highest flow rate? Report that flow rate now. 111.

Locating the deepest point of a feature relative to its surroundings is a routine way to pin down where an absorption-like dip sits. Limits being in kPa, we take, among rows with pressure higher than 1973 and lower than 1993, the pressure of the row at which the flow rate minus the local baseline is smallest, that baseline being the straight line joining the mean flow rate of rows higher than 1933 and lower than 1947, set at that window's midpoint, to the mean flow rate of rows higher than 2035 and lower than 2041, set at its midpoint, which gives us 1992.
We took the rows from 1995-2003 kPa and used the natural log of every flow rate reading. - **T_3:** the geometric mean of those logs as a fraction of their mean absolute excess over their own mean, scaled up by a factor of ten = 529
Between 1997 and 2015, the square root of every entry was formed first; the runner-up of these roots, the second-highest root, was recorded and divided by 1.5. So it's 7.1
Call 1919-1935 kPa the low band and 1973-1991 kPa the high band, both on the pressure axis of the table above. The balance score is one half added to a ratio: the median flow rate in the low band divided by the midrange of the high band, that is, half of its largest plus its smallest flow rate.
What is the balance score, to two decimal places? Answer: 1.30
